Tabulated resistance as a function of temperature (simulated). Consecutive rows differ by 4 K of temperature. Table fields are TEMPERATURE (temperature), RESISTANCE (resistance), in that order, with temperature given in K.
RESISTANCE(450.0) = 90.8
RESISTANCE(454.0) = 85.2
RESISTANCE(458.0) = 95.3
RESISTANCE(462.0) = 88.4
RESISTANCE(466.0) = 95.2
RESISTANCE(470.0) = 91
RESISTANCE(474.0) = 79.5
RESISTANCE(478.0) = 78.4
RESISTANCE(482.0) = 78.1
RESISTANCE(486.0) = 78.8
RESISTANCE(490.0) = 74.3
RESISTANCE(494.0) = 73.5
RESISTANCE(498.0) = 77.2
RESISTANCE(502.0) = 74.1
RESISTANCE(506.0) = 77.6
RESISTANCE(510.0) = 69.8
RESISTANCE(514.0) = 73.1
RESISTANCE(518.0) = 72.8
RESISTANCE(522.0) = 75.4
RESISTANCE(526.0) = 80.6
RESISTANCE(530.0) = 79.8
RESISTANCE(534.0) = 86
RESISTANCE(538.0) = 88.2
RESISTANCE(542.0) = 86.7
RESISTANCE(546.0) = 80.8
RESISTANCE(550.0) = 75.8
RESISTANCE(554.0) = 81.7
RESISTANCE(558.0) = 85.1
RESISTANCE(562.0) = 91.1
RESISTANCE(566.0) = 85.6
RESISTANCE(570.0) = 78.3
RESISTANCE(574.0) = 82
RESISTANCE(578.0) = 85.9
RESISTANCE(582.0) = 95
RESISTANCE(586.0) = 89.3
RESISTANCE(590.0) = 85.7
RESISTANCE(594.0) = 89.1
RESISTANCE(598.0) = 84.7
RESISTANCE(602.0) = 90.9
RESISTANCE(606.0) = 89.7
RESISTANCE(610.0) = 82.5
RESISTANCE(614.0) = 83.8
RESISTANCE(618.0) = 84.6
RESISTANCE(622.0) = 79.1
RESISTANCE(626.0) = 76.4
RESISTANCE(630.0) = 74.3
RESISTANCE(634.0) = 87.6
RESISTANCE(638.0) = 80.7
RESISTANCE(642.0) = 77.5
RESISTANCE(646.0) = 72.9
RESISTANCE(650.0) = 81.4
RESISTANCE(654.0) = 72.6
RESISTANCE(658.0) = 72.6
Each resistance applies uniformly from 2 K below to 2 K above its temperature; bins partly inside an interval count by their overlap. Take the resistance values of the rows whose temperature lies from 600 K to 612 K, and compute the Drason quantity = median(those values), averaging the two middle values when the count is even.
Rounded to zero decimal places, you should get 90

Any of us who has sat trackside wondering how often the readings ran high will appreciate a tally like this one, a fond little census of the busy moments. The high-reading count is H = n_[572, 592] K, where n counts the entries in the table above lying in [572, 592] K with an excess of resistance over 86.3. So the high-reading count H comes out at 2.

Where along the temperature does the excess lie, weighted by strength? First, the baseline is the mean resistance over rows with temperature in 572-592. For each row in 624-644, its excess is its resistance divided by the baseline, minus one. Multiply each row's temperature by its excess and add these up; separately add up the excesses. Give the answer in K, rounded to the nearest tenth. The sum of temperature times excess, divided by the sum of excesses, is 633.2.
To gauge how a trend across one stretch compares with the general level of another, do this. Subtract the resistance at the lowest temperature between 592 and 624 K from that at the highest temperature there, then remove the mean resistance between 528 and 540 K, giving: -94.7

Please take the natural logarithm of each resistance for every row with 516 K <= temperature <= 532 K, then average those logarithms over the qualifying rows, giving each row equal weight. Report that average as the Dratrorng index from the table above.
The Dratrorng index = 4.34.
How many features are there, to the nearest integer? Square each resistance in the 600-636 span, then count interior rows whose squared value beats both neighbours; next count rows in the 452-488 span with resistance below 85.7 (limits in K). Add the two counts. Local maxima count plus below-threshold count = 6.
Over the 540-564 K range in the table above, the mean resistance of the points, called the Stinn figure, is 83.5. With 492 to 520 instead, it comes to 74.0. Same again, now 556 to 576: 84.4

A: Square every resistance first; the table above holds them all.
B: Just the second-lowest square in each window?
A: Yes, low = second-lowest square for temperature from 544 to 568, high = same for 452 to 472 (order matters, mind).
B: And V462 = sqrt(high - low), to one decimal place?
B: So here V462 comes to 35.9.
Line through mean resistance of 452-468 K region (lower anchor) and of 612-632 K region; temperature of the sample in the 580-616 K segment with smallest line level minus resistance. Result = 582.0 K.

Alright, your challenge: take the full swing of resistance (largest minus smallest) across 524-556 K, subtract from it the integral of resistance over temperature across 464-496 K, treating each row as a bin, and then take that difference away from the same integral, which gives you 5178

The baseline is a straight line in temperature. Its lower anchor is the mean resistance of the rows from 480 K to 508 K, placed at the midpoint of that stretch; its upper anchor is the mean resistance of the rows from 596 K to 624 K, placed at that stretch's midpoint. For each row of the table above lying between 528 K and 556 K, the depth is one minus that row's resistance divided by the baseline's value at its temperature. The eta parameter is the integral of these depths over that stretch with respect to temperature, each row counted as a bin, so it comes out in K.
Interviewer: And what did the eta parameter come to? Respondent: -1.0 K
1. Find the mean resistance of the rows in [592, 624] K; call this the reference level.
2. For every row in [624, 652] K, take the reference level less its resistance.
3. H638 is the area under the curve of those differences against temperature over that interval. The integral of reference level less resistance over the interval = 192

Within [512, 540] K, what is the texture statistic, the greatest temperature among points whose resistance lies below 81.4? 530.0 K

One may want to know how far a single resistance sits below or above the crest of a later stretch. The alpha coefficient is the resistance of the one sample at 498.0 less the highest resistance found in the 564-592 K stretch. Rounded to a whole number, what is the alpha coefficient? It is -18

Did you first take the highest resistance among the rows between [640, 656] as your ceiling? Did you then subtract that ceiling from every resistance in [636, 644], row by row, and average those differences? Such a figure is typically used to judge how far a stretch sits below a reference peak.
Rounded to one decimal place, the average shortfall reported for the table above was -2.3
